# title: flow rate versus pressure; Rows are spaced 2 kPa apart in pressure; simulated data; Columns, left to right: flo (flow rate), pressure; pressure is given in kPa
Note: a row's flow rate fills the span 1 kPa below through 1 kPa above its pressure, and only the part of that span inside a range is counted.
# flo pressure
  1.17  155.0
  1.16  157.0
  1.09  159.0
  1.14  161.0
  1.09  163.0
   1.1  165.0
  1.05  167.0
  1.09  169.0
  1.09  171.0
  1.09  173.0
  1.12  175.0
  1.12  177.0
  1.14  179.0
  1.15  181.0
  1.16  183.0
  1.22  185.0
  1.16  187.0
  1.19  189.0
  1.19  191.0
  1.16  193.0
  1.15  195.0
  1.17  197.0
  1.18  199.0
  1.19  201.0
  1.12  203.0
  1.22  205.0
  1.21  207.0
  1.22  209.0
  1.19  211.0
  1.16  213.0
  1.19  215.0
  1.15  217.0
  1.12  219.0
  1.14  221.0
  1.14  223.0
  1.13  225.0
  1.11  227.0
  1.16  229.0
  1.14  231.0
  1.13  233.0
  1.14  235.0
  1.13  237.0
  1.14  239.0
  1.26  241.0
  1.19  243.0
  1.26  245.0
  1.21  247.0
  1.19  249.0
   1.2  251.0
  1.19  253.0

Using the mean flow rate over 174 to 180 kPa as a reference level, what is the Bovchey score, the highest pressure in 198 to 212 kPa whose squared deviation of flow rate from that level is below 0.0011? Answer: 203.0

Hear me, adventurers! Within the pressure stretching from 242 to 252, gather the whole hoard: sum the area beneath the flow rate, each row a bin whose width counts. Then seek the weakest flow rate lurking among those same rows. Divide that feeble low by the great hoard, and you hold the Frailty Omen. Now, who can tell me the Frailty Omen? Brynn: 0.0983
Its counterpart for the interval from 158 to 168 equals 0.0960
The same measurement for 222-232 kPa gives 0.0977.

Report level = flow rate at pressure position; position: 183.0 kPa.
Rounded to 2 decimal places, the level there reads 1.16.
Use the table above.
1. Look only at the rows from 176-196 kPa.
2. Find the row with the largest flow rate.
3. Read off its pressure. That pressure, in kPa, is 185.0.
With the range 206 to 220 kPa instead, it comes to 209.0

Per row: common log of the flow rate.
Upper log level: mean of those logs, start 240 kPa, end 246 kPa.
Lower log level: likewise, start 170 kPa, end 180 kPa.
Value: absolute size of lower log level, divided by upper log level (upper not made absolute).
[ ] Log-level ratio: 0.50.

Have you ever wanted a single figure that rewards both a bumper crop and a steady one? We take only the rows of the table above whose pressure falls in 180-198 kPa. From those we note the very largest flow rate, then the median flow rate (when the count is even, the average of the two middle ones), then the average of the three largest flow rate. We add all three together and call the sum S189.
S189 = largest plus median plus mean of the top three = 3.58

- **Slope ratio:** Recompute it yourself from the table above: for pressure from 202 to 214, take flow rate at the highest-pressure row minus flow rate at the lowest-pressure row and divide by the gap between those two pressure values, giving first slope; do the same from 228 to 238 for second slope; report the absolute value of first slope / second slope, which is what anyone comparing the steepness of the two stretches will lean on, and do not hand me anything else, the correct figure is 1.1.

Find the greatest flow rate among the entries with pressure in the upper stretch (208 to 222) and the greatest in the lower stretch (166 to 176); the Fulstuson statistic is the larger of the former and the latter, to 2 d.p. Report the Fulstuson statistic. 1.22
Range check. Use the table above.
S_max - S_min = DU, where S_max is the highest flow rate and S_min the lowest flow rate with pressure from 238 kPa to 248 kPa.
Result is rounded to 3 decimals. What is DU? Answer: 0.120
